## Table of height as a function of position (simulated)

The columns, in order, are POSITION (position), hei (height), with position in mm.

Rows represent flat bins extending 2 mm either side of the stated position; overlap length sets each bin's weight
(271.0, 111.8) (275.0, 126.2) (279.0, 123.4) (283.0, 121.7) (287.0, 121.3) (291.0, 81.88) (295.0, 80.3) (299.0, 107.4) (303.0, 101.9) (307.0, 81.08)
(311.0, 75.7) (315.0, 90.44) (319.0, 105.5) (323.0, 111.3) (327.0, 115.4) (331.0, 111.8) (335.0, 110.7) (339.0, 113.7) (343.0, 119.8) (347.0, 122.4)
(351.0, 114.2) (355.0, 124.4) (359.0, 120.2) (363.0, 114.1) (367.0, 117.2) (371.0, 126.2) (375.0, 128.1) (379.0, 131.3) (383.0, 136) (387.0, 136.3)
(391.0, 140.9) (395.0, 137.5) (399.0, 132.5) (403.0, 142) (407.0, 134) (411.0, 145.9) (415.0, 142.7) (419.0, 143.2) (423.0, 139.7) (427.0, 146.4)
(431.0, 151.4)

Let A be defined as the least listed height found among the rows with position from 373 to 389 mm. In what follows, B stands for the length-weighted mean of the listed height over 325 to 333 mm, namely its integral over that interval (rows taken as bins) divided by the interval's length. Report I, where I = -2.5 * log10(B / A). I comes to 0.13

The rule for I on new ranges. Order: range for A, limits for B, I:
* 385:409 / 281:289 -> 0.09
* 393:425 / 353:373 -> 0.10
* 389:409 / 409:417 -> -0.09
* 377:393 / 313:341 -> 0.21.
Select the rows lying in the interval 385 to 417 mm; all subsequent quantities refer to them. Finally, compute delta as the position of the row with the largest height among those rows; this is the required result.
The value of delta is 411.0 mm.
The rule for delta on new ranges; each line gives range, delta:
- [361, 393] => 391.0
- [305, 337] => 327.0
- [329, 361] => 355.0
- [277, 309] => 279.0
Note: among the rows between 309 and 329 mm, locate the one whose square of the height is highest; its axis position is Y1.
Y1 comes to 327.0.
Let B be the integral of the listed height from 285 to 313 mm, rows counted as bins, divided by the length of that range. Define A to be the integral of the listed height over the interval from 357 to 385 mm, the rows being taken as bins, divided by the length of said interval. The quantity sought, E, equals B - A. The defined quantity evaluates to -32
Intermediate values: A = 125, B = 93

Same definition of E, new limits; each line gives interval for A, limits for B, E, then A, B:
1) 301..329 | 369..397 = 36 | 97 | 134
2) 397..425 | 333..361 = -22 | 140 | 118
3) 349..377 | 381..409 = 16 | 121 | 137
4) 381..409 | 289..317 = -49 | 137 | 88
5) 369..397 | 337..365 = -15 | 134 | 118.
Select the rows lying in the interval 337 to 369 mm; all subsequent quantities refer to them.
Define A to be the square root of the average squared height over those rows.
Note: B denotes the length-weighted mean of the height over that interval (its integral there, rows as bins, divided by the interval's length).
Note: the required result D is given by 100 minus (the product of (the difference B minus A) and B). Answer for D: 107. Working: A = 118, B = 118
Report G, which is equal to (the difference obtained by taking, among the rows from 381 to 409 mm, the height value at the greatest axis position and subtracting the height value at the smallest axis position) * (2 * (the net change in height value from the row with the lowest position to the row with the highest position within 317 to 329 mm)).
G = -40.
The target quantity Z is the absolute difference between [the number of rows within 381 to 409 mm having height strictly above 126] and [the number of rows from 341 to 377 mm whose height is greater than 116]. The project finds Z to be 0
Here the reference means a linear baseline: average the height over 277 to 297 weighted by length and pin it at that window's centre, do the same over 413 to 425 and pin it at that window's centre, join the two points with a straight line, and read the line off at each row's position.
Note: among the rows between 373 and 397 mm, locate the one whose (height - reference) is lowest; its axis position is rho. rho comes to 375.0 mm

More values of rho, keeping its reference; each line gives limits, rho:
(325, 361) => 351.0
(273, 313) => 311.0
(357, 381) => 363.0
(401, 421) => 407.0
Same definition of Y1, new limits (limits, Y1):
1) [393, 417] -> 411.0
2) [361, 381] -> 379.0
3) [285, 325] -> 287.0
